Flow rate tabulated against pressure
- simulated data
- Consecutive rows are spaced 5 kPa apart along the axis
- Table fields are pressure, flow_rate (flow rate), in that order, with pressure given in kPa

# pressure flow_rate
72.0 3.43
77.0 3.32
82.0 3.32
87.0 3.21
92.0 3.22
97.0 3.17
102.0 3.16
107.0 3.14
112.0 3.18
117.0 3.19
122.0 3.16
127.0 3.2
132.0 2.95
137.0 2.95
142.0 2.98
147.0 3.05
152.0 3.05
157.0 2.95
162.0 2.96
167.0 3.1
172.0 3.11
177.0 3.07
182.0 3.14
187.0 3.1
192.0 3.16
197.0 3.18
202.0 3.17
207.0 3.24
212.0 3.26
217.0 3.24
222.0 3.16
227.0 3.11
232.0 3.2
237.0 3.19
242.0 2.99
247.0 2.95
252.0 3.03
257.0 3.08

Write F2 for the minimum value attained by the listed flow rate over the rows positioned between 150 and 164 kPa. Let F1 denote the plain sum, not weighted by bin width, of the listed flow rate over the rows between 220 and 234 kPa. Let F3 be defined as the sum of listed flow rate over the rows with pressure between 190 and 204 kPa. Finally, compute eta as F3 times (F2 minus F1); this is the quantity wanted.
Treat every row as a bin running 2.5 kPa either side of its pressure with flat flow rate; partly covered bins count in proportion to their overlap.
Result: -62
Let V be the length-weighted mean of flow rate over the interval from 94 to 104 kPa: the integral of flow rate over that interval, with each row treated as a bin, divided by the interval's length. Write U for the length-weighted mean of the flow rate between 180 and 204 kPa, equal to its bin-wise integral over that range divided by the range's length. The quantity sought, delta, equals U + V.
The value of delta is 6.32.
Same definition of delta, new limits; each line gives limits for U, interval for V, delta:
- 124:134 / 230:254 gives 6.16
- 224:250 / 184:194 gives 6.22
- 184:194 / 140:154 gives 6.16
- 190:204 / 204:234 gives 6.37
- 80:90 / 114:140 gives 6.35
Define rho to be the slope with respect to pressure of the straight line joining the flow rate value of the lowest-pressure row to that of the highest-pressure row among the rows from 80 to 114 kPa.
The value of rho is -0.005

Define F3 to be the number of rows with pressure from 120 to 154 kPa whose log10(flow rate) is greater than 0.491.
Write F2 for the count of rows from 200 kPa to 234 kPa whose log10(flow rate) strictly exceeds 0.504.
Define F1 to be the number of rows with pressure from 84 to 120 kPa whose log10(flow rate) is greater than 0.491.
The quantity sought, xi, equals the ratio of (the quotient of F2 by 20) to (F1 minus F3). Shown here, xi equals 0.04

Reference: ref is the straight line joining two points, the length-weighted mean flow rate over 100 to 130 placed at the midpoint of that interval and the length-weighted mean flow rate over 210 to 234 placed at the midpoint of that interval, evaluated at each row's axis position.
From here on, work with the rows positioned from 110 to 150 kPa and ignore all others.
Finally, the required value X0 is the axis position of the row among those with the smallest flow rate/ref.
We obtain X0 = 137.0 kPa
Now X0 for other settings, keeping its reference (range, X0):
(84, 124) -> 107.0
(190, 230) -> 227.0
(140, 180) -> 157.0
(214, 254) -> 247.0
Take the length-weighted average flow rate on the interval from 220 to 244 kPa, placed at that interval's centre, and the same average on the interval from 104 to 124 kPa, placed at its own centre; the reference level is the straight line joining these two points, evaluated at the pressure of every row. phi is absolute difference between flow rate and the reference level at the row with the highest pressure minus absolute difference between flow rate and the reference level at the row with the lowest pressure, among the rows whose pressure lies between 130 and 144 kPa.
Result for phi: -0.03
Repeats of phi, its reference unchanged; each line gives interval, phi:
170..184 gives -0.03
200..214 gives 0.09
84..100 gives -0.03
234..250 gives 0.12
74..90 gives -0.11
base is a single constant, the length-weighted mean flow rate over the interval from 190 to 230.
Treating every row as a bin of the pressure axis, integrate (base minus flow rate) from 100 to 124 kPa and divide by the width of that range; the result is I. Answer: 0.02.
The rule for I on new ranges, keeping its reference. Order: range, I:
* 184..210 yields 0.02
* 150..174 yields 0.16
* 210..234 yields 0.00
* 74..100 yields -0.06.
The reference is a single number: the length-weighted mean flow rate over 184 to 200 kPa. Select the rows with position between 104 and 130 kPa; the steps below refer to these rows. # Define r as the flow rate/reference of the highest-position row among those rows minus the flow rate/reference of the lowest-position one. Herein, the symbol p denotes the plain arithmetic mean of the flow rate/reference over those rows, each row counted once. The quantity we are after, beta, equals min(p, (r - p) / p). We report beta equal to -0.98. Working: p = 1.01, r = 0.02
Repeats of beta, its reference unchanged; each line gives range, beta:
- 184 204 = -0.98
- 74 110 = -1.06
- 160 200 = -0.93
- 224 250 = -1.05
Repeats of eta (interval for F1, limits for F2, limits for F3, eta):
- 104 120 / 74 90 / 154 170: -57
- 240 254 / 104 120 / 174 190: -54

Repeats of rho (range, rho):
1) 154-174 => 0.011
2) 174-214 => 0.005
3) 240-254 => 0.004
